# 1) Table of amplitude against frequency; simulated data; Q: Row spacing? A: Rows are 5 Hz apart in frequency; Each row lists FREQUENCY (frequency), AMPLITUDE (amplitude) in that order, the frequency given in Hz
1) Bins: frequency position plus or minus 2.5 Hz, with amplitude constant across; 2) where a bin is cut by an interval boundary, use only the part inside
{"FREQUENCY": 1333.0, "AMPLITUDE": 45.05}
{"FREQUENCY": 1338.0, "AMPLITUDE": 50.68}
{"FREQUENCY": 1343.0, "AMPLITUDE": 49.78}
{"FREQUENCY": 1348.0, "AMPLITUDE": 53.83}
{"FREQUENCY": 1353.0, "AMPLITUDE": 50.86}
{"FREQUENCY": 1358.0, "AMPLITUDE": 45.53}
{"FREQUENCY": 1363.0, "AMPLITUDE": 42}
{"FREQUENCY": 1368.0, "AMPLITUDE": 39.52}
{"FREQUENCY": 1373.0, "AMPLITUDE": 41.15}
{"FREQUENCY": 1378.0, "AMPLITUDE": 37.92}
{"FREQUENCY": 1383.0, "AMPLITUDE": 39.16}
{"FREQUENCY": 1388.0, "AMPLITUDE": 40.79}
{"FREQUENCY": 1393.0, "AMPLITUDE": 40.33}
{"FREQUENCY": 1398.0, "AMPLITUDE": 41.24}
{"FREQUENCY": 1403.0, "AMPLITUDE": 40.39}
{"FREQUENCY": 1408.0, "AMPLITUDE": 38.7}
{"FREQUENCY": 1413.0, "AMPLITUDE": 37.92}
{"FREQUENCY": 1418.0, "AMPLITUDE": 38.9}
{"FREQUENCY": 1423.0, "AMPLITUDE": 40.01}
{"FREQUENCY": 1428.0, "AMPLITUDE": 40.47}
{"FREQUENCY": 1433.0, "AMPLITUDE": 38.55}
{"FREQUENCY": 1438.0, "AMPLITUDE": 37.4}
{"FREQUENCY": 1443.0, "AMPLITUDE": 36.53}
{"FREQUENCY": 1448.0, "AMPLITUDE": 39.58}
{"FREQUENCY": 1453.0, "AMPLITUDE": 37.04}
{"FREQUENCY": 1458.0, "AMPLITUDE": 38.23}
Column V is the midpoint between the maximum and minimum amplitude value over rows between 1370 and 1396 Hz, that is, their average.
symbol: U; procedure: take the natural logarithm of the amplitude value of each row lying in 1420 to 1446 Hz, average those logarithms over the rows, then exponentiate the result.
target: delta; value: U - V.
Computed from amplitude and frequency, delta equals -1.0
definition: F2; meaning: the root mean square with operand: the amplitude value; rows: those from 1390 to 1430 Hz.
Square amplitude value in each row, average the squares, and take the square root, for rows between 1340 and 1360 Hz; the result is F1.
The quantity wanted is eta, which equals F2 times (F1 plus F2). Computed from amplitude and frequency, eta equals 3572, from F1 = 50.1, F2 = 39.8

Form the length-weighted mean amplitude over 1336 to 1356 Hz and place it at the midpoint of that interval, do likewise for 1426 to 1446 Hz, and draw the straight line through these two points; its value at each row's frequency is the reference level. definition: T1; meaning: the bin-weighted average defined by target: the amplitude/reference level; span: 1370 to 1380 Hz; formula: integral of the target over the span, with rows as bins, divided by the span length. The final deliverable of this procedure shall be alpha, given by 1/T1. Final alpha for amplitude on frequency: 1.19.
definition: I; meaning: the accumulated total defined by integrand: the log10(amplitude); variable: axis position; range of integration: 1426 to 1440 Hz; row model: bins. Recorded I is 22.2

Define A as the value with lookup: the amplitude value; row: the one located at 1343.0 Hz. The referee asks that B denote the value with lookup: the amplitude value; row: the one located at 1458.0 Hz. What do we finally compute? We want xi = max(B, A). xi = 50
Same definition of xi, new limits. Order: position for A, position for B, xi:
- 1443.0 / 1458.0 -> 38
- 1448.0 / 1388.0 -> 41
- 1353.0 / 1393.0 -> 51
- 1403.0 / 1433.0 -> 40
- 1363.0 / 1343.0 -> 50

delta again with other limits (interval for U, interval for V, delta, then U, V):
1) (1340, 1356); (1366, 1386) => 11.9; 51.5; 39.5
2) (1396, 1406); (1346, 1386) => -5.1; 40.8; 45.9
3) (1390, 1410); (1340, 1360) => -9.5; 40.2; 49.7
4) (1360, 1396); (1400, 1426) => 0.9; 40.1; 39.2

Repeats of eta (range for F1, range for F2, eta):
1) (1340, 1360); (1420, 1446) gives 3426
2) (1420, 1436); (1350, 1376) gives 3682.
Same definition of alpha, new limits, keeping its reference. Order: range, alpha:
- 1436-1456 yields 0.98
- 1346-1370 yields 1.07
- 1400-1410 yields 1.08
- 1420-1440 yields 1.00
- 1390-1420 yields 1.08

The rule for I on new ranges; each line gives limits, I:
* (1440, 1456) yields 25.2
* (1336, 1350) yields 23.9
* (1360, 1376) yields 25.8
